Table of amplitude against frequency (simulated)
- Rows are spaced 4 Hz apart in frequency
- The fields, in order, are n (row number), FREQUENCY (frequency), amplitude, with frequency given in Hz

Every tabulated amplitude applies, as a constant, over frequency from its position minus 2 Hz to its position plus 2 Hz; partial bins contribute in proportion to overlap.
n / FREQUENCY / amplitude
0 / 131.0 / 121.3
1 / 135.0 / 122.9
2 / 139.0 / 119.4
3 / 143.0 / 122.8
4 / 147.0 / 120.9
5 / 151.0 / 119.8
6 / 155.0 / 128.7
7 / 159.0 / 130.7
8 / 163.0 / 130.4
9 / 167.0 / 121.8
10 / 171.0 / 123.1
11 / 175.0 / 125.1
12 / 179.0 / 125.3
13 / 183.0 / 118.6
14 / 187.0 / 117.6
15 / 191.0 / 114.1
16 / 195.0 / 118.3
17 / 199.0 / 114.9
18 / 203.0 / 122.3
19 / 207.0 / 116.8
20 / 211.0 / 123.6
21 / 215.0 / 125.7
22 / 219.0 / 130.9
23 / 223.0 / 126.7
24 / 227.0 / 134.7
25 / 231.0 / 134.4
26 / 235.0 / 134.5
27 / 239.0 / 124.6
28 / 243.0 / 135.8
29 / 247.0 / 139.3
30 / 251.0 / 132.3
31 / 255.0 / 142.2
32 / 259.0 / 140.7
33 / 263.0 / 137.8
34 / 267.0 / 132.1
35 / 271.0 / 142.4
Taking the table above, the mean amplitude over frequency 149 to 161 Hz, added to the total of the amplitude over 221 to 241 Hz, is 781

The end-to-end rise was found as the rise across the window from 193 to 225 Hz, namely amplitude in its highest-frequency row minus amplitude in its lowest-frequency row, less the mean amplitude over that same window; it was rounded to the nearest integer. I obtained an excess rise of -114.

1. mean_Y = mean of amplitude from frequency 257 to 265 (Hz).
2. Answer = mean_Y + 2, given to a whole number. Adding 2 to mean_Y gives 141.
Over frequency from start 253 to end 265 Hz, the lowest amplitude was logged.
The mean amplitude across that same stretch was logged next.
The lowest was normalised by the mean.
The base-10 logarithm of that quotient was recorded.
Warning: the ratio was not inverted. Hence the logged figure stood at -0.0076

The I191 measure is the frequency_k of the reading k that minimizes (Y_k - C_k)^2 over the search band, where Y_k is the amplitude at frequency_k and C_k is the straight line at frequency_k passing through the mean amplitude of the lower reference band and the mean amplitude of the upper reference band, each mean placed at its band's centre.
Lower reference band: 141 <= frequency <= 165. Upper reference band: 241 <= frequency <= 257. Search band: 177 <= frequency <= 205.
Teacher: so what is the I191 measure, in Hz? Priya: 179.0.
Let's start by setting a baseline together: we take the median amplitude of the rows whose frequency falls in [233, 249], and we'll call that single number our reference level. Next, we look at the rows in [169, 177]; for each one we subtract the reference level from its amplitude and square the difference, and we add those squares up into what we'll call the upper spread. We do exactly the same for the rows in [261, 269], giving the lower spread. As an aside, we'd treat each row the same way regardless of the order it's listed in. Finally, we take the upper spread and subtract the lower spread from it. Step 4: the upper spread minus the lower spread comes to 230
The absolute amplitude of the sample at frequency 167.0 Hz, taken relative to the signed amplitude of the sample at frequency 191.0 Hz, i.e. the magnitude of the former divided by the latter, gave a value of 1.07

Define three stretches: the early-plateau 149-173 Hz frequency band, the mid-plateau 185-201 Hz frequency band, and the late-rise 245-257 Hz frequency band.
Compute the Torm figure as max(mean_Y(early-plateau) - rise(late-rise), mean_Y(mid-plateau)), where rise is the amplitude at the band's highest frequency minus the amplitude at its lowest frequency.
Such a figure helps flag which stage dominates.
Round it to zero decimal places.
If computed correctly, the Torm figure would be 123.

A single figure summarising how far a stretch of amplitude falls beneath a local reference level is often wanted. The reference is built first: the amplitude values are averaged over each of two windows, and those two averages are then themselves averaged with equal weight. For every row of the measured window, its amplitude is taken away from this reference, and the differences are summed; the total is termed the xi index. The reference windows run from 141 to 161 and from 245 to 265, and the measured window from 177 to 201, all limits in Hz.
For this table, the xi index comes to 80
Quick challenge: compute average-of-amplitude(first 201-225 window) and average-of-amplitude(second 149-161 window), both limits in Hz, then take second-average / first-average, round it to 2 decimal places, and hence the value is 1.02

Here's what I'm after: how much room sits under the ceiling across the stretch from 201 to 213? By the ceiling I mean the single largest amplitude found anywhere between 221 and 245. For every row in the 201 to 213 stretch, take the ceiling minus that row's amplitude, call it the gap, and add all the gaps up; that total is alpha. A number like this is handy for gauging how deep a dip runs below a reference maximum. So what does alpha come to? 45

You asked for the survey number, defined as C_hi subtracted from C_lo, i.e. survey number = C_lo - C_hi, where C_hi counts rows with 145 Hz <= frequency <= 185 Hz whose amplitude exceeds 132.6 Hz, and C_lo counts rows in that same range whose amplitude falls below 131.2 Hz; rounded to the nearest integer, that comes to 10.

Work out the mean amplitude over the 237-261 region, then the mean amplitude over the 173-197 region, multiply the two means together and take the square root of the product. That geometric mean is 128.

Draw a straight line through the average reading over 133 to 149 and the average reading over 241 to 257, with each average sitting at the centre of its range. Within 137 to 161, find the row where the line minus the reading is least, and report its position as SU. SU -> 159.0 Hz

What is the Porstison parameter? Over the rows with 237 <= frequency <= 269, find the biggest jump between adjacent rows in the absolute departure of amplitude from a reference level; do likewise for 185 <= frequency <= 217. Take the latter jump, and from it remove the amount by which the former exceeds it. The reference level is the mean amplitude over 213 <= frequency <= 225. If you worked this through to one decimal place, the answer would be 4.9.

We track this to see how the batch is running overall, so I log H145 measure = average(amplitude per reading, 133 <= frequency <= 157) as 122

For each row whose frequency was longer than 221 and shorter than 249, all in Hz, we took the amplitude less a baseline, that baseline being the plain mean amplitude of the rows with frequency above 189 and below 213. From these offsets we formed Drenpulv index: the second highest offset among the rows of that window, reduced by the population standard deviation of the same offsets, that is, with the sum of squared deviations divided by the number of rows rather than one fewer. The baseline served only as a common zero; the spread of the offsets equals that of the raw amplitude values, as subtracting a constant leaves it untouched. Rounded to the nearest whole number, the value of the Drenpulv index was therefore 13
